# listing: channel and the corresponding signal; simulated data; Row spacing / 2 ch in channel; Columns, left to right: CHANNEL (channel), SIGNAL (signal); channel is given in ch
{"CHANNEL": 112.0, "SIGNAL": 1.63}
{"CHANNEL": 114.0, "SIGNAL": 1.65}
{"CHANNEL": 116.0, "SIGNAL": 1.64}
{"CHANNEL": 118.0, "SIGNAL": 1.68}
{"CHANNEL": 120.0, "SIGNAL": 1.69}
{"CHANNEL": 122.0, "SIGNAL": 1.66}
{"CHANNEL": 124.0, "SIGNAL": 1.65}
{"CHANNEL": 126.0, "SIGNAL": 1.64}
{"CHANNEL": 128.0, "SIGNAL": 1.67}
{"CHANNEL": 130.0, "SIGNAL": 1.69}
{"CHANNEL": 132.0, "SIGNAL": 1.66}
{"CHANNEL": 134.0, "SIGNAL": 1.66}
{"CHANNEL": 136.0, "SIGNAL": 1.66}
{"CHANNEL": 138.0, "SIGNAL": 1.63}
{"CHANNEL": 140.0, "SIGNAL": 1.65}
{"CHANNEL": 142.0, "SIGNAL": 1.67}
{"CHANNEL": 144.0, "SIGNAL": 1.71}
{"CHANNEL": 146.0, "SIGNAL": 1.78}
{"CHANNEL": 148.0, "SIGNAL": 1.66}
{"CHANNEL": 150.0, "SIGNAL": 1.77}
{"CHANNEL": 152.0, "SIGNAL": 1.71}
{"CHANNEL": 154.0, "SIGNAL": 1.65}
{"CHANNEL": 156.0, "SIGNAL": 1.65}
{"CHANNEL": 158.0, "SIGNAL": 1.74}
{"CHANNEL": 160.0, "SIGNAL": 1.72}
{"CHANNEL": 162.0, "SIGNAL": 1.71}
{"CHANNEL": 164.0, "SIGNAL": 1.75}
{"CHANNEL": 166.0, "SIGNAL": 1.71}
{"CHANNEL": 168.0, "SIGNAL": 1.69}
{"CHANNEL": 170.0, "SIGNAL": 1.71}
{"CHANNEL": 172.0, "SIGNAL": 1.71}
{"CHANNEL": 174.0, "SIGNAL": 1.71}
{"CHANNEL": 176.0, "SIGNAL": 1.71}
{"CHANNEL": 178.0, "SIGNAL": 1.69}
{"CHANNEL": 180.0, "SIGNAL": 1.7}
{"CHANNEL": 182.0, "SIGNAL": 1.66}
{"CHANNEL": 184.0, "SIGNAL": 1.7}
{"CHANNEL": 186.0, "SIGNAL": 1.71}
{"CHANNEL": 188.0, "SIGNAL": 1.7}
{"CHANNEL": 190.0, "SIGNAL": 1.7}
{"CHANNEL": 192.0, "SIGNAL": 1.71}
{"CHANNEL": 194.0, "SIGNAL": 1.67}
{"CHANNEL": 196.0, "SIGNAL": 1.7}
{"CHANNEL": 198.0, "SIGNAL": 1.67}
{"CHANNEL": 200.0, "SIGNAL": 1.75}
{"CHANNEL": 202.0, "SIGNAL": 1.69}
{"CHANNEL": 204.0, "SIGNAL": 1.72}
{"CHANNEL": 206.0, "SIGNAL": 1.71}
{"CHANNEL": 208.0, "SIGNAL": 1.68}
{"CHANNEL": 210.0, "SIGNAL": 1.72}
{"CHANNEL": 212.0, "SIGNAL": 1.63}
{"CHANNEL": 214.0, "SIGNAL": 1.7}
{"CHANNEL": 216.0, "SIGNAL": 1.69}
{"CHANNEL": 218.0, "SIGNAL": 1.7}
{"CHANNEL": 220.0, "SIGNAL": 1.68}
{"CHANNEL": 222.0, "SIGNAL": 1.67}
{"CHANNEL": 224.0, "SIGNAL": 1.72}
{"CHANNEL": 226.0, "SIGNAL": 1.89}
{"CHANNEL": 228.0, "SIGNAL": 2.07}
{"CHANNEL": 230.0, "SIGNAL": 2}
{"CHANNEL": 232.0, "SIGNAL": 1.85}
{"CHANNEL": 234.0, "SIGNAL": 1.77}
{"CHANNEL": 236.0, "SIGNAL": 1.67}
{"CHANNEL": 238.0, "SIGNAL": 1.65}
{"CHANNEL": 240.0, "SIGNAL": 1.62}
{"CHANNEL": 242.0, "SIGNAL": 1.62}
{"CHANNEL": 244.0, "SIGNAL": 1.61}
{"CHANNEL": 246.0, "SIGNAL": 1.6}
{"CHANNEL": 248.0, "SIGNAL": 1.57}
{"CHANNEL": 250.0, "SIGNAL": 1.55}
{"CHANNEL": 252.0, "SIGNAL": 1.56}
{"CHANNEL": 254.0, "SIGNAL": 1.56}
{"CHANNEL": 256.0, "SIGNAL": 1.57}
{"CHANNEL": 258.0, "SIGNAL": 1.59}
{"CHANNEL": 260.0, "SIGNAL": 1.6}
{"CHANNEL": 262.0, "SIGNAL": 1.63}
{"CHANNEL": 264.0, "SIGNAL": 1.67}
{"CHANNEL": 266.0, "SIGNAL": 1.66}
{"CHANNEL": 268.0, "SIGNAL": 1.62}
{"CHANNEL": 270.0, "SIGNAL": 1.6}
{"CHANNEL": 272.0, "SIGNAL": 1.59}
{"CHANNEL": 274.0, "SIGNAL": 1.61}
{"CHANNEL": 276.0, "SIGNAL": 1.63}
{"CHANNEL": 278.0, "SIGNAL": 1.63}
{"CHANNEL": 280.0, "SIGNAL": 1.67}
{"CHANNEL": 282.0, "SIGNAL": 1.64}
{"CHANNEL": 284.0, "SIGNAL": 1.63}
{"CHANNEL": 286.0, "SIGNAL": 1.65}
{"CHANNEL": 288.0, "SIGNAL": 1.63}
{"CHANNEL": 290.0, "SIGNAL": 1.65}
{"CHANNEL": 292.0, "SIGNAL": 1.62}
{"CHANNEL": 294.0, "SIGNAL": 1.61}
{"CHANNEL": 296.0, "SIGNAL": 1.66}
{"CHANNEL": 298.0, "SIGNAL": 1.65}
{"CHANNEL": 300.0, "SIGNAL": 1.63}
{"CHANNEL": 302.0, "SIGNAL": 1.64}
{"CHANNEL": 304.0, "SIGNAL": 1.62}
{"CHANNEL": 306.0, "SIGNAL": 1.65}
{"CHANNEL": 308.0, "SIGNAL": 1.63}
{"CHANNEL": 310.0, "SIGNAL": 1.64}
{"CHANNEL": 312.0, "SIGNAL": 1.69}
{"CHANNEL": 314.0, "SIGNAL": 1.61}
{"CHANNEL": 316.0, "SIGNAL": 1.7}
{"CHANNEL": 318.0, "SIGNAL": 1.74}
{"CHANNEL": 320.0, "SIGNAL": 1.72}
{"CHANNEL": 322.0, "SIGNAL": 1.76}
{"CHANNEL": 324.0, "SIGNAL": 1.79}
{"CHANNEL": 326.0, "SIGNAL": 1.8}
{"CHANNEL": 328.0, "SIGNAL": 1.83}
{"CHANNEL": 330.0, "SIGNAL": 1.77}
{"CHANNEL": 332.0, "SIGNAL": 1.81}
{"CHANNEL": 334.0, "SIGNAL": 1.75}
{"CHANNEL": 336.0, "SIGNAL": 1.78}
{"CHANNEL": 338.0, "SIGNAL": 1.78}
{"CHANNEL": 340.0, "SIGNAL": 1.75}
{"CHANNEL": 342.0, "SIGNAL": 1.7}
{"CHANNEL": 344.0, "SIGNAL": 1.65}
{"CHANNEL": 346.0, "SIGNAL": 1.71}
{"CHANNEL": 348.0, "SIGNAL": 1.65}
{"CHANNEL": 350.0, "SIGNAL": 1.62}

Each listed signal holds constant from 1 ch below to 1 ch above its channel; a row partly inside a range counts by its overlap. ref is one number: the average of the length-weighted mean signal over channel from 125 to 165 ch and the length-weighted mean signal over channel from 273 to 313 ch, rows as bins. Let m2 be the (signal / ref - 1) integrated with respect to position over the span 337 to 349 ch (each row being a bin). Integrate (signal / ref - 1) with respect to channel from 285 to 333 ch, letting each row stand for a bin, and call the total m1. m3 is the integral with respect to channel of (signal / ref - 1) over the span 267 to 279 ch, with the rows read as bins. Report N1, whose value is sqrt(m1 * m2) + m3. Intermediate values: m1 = 0.7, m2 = 0.3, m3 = -0.37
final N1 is 0.1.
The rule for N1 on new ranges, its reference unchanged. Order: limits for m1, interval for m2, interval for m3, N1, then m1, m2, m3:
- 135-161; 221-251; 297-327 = 1.1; 0.4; 1.1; 0.37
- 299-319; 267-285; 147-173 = 0.9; -0.1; -0.4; 0.66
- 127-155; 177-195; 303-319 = 0.3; 0.3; 0.3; -0.04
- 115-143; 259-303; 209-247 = 1.7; -0.1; -0.8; 1.50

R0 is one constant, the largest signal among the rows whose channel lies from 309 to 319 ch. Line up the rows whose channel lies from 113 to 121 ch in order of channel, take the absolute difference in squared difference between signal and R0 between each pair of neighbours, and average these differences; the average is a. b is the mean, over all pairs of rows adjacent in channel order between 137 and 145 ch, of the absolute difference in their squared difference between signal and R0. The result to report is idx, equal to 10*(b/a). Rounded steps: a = 0.0031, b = 0.0037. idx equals 12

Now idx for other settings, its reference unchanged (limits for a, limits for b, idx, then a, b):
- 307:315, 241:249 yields 6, 0.0080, 0.0048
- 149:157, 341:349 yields 29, 0.0024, 0.0070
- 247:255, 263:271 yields 13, 0.0036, 0.0049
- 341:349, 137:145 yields 5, 0.0070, 0.0037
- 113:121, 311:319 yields 33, 0.0031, 0.0104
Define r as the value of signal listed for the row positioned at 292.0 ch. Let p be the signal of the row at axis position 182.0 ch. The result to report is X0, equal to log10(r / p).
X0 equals -0.01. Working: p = 1.66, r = 1.62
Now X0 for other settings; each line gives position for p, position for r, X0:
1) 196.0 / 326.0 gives 0.02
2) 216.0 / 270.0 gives -0.02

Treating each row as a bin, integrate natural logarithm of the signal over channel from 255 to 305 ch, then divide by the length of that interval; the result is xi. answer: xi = 0.487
